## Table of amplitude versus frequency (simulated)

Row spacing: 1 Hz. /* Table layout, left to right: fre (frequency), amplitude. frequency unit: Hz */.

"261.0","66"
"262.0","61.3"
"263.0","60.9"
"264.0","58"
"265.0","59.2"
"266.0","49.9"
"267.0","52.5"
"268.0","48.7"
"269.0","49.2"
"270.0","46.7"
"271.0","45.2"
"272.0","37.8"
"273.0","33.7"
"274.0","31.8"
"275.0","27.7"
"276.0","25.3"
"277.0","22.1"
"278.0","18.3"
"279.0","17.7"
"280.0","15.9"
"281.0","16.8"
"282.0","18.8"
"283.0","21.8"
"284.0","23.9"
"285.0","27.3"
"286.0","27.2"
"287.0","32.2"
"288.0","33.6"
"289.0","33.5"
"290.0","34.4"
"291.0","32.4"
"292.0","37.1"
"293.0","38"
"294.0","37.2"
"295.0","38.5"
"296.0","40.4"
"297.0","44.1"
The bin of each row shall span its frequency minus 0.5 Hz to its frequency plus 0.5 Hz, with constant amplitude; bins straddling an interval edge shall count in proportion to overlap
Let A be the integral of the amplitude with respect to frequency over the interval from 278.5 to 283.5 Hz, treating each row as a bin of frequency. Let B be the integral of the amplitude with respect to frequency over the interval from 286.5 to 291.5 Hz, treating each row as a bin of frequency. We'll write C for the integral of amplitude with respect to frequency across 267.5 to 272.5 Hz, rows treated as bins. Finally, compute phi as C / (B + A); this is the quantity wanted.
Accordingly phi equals 0.89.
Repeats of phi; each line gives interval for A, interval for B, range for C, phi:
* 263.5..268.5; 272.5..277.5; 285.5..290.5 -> 0.39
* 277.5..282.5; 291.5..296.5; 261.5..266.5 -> 1.04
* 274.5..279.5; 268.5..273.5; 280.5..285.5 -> 0.34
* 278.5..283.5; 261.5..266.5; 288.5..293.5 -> 0.46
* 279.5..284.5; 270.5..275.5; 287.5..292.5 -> 0.63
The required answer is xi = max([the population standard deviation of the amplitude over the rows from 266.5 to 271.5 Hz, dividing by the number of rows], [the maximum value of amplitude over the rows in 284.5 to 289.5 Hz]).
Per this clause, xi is 33.6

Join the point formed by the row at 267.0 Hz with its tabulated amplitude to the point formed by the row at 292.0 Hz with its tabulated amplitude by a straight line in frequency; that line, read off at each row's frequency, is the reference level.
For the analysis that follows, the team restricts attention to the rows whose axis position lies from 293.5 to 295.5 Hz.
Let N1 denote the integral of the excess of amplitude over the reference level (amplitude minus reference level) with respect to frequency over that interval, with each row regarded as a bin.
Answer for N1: 5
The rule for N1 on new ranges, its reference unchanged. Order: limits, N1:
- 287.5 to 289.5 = -11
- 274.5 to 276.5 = -42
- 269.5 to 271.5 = -9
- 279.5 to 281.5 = -56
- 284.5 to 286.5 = -28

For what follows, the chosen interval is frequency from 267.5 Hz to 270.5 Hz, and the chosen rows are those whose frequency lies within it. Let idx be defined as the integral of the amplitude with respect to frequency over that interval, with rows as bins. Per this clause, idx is 145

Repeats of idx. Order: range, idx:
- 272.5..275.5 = 93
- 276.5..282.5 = 110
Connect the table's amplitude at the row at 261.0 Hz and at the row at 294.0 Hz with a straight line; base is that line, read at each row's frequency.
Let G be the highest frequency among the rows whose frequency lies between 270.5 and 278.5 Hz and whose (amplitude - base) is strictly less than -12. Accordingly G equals 278.0 Hz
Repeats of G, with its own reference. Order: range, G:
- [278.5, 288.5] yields 286.0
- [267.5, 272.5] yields 272.0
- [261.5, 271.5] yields 271.0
